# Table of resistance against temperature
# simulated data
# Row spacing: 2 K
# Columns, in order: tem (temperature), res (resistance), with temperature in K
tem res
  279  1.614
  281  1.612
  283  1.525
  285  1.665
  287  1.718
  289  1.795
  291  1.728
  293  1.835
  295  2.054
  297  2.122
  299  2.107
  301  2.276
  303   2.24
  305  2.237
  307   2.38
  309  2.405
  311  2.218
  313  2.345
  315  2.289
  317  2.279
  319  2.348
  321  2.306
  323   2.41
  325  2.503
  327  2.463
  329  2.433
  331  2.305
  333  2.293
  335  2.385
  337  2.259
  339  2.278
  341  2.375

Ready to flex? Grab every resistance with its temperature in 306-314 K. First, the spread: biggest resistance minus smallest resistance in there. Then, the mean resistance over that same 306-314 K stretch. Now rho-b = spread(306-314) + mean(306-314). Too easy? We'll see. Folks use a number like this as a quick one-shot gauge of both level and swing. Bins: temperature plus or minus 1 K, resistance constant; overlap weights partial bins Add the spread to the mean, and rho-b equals 2.52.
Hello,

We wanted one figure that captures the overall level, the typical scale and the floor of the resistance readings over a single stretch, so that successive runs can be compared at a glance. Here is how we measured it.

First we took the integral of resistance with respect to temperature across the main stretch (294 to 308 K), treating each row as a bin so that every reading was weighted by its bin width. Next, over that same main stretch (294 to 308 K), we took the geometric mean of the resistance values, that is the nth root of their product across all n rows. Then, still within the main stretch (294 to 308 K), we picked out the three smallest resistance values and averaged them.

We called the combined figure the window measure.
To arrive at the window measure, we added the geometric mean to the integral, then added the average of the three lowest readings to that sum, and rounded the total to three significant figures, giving 35.1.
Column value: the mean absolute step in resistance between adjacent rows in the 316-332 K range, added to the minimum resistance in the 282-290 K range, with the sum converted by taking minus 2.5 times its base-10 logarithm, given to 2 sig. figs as -0.51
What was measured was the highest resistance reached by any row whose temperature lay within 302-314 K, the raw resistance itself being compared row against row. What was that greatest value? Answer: 2.405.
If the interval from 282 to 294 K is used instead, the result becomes 1.835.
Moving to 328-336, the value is 2.433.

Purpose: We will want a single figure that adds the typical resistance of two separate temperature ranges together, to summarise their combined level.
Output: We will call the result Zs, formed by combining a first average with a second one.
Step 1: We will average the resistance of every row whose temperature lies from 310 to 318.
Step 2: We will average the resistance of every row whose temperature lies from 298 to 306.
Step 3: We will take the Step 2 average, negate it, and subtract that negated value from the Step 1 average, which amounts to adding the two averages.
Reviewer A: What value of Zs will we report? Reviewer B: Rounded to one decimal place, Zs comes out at 4.5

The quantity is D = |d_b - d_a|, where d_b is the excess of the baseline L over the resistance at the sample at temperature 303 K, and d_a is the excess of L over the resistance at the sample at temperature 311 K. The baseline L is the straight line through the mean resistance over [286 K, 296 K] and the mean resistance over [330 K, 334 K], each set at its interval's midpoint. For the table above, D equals 0.11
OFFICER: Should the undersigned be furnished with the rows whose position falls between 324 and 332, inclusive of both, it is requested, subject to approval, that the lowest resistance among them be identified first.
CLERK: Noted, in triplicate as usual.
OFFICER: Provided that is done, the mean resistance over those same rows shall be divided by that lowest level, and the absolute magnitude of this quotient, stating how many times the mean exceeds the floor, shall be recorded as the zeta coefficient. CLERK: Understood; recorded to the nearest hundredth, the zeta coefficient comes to 1.05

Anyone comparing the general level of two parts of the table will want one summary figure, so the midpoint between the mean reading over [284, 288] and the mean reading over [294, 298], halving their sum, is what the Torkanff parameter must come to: 1.9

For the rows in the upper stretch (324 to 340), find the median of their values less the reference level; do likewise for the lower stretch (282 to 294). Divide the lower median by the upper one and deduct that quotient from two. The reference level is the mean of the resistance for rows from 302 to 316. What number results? 15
